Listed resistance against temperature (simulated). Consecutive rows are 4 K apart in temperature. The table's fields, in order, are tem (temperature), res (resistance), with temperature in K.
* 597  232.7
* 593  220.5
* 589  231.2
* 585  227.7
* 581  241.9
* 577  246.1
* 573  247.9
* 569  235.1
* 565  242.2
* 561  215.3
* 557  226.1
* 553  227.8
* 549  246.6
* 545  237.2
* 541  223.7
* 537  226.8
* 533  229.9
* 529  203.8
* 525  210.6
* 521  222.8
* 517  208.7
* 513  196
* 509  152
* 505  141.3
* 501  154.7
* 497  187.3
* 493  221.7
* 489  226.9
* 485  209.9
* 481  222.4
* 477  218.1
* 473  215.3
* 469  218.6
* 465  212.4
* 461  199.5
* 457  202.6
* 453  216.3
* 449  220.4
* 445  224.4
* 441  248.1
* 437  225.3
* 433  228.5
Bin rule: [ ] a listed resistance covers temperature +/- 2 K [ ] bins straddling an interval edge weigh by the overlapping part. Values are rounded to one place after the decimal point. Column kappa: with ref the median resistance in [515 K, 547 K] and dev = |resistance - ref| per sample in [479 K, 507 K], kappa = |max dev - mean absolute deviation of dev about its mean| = 53.9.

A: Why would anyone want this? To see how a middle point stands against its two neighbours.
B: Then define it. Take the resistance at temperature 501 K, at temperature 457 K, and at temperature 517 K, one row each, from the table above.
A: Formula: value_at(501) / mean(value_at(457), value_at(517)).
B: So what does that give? 0.75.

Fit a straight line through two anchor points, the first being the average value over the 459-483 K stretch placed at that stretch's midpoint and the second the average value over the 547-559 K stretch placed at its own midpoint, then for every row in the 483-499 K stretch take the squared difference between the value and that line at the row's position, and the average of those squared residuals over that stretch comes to 308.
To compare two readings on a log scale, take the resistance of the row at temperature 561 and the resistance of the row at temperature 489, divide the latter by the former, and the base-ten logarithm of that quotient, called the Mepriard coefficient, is 0.023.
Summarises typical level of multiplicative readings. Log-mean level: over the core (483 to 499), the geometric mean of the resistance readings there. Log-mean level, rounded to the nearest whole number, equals 211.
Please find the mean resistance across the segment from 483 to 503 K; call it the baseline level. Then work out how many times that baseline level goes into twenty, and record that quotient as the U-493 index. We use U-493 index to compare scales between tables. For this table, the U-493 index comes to 0.1000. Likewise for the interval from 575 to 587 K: 0.0838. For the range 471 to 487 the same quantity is 0.0924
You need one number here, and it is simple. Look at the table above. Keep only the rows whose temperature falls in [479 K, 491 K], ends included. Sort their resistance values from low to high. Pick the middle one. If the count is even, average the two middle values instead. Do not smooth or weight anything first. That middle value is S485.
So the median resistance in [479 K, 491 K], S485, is 222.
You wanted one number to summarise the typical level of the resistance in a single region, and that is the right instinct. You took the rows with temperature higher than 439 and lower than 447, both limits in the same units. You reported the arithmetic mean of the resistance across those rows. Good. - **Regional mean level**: 236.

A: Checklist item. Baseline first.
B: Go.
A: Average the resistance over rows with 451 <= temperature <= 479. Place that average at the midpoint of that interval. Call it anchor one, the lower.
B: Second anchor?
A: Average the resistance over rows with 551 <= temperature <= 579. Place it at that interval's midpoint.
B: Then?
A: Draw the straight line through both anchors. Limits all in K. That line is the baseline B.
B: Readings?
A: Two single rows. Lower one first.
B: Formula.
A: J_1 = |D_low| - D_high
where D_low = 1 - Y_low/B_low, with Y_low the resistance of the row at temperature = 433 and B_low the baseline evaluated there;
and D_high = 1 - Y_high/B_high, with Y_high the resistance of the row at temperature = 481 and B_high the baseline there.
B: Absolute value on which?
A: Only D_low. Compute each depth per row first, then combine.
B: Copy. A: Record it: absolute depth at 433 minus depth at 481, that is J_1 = 0.15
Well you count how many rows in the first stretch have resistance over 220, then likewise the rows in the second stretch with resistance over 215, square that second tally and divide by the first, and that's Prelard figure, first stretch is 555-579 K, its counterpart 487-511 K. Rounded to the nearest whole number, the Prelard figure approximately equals 1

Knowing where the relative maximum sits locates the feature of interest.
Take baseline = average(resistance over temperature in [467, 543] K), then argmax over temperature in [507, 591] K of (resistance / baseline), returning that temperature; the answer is 573 K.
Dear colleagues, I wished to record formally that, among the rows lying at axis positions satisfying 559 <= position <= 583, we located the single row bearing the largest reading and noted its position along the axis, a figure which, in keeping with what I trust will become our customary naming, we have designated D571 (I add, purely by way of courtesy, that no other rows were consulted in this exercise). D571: 573 K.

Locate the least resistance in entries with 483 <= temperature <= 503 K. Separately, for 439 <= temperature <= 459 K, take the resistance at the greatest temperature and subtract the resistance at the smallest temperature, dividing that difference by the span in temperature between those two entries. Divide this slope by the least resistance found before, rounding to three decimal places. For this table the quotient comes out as -0.018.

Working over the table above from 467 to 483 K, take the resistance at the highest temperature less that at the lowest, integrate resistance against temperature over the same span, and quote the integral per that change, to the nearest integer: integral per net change 920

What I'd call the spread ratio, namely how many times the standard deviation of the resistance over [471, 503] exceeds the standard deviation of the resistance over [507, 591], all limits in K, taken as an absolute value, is 1.1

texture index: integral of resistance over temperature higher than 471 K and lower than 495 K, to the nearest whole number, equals 5257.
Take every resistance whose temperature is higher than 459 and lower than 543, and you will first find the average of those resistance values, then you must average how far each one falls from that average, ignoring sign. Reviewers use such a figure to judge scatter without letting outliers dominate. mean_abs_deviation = 19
